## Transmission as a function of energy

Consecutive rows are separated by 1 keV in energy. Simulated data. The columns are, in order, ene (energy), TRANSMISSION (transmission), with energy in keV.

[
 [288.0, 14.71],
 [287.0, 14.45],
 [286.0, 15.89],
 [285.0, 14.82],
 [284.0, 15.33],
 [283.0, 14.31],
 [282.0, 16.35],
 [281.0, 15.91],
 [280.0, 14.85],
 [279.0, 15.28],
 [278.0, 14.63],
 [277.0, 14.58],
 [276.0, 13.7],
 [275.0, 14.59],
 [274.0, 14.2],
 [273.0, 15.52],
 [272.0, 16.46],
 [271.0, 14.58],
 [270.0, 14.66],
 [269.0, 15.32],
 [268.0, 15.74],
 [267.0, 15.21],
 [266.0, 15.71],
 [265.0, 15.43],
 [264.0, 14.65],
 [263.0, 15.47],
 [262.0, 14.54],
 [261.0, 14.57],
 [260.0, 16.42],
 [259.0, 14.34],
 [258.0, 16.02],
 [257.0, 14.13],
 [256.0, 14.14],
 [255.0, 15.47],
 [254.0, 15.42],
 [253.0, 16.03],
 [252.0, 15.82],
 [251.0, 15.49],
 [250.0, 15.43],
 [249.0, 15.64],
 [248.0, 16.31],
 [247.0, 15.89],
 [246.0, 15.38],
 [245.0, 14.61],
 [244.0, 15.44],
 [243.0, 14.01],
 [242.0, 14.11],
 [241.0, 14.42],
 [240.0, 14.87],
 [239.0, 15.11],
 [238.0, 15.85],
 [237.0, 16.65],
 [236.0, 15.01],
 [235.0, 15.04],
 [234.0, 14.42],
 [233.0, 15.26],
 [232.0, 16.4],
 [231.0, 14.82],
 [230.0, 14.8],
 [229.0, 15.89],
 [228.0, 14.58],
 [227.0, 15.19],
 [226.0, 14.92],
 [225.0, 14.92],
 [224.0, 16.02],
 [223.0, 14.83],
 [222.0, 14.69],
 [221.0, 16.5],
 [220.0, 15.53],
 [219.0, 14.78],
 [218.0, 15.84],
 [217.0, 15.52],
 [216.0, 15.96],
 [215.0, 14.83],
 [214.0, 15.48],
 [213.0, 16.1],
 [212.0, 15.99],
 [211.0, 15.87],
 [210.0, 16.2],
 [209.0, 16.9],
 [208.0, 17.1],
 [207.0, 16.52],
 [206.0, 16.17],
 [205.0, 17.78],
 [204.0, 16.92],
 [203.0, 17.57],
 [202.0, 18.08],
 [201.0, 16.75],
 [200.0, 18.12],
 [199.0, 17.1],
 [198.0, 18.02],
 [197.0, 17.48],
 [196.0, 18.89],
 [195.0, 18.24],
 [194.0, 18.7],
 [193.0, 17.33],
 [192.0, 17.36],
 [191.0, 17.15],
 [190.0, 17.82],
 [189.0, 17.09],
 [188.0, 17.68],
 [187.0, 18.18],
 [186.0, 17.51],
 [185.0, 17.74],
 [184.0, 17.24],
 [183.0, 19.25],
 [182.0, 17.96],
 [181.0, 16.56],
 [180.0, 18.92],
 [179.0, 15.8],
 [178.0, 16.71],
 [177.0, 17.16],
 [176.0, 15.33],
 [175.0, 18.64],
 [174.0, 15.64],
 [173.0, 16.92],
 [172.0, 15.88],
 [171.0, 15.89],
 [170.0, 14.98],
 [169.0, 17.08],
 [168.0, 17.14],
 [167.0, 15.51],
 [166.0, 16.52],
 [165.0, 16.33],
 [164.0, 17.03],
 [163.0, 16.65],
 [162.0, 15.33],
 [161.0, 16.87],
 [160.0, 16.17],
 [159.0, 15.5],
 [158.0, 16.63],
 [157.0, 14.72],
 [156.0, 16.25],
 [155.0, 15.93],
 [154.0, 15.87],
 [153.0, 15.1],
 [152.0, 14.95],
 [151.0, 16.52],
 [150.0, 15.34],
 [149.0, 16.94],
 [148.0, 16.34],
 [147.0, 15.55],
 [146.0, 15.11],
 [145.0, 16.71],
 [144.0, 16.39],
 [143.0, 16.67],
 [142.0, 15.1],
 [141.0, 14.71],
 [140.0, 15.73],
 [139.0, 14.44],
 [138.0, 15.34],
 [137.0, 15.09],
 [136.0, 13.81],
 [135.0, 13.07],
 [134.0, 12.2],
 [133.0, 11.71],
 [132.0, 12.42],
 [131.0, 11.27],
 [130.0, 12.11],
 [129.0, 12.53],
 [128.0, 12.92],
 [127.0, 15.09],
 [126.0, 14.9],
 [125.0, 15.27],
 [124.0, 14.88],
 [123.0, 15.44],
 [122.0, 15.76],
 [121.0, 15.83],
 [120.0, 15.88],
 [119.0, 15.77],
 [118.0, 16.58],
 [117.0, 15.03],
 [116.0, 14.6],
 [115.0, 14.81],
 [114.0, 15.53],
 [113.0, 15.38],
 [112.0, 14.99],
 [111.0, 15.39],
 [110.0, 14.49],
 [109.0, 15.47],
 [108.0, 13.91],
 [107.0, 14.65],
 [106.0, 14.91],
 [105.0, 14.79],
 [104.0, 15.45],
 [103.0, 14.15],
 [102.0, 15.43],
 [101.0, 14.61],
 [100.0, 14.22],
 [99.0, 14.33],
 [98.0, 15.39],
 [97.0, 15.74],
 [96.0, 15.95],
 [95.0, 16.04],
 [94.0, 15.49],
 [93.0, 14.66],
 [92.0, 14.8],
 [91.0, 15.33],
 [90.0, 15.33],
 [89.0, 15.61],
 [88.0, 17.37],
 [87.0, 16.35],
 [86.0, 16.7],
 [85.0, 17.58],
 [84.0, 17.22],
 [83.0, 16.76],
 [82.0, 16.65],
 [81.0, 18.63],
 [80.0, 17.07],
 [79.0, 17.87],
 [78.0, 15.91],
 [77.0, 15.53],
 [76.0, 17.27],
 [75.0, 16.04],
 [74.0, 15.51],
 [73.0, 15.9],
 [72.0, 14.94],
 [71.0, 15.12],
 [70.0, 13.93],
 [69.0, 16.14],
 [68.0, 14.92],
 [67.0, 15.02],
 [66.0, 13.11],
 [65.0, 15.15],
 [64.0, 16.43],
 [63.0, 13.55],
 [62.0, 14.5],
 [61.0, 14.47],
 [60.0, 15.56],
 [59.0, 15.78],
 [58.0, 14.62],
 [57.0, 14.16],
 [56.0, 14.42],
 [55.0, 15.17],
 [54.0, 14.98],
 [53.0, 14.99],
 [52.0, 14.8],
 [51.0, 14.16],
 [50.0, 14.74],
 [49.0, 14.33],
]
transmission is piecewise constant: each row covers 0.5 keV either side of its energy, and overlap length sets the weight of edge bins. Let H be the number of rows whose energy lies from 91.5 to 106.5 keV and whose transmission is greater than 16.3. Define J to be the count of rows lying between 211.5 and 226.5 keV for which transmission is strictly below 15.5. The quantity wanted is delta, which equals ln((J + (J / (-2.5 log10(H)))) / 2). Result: 1.3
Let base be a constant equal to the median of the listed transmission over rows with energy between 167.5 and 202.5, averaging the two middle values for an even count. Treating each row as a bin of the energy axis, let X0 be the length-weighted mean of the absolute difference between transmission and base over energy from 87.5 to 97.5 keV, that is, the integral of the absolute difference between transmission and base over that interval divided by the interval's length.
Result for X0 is 1.71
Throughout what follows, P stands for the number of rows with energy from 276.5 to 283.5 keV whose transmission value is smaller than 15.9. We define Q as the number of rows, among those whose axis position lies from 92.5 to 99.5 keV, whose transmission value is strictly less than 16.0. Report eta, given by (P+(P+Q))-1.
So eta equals 15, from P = 5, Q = 6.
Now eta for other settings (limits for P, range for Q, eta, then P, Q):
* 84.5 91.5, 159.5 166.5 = 6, 3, 1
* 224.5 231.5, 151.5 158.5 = 18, 7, 5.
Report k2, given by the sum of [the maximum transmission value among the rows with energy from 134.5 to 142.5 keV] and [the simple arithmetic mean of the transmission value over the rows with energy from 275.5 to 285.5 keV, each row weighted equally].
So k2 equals 30.7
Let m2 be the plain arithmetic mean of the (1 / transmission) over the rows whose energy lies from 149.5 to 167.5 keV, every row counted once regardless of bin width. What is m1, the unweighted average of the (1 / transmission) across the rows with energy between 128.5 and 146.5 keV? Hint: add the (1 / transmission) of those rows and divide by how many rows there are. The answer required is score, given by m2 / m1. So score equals 0.87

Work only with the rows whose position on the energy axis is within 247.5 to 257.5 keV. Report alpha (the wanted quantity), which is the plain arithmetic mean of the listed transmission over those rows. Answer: 15.4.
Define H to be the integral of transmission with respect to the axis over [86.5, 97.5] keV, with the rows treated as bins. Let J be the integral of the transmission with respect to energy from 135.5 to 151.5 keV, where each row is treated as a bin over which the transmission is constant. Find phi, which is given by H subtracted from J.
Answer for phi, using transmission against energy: 77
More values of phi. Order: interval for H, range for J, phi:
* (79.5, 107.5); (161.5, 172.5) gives -263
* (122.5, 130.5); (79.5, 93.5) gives 117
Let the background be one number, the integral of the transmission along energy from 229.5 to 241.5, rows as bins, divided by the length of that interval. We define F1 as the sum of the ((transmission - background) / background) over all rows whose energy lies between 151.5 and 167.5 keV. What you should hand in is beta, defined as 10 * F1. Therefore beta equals 8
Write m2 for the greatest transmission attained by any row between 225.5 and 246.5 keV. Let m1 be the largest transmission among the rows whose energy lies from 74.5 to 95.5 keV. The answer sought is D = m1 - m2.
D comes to 2.0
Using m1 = 18.63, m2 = 16.65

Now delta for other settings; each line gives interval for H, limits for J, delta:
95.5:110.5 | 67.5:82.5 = 0.7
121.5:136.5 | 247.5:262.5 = 1.5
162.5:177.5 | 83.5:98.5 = 0.6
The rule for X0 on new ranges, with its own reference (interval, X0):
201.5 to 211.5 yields 0.71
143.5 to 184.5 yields 1.22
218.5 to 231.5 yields 2.14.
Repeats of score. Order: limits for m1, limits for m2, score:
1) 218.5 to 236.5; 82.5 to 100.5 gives 0.96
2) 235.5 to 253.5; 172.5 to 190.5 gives 0.89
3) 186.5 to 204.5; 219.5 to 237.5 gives 1.16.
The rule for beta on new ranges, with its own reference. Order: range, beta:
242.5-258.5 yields 1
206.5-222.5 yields 7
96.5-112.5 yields -4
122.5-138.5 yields -17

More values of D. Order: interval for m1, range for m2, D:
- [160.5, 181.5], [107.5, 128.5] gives 2.3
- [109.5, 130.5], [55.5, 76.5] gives -0.7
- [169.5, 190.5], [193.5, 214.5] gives 0.4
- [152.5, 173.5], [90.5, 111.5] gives 1.1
